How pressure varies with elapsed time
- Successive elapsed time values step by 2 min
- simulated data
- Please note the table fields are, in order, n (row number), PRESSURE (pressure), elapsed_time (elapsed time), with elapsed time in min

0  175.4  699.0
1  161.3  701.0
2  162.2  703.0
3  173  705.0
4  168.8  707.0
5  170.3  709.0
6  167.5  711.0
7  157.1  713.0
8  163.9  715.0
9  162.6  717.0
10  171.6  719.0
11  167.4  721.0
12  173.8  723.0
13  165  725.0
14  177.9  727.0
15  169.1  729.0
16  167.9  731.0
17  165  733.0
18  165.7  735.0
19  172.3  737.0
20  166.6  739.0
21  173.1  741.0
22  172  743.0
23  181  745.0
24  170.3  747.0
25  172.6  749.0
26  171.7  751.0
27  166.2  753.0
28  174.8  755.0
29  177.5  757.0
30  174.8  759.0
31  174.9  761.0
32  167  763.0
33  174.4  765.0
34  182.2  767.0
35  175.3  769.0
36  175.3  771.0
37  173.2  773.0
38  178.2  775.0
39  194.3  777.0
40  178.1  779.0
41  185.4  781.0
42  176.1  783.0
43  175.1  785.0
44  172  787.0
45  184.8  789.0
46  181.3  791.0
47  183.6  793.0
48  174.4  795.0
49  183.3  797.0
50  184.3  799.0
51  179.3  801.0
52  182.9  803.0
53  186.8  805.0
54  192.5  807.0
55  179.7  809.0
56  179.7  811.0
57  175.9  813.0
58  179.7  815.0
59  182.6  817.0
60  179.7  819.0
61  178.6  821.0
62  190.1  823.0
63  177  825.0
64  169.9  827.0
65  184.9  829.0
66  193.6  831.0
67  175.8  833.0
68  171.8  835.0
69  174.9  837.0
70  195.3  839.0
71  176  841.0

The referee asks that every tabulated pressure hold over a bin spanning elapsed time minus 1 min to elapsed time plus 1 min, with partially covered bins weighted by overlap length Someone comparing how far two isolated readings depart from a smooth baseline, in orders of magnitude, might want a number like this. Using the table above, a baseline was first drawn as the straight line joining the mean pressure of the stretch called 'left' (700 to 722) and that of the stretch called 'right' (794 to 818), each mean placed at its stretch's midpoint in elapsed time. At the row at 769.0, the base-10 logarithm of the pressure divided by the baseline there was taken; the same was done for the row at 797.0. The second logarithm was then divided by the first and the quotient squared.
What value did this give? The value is 89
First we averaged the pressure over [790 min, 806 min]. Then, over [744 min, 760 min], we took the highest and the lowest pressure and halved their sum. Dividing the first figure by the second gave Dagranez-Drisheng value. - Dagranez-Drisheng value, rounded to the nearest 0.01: 1.05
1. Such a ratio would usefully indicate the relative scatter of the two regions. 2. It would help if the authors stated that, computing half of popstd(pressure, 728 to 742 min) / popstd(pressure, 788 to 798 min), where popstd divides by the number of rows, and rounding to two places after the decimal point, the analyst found 0.39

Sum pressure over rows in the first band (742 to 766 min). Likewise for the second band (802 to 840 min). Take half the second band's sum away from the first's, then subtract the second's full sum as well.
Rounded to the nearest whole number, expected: -3100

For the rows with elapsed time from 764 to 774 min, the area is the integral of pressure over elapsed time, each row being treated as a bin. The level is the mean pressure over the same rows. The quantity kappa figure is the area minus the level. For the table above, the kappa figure 1585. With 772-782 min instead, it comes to 1637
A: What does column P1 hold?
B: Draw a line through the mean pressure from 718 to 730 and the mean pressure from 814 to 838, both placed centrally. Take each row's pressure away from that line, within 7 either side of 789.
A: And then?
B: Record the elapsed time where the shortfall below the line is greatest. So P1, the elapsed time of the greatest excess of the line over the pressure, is 787.0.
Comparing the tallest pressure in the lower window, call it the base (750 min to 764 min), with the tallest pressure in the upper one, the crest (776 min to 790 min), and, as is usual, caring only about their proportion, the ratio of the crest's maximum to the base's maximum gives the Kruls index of 1.09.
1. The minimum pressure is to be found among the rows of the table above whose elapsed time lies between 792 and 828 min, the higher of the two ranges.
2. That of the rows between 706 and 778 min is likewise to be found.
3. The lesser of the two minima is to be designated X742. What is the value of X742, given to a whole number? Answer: 157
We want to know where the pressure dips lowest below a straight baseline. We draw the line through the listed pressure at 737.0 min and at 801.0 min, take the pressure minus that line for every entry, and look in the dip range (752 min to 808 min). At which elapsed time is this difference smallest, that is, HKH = 763.0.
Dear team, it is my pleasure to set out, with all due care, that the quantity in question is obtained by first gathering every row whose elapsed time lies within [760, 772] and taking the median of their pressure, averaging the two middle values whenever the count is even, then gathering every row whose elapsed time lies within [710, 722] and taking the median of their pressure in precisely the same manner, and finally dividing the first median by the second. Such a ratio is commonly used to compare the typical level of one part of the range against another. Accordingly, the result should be 1.057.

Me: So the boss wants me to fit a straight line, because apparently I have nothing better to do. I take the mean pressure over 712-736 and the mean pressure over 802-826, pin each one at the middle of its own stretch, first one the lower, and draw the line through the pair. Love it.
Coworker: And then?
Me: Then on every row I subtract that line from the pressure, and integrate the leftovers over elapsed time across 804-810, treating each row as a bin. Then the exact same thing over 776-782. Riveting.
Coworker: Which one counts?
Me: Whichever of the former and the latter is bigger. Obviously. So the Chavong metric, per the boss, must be 58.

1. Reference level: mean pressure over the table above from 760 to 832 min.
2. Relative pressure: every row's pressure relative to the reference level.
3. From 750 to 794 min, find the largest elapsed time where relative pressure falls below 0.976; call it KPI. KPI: 787.0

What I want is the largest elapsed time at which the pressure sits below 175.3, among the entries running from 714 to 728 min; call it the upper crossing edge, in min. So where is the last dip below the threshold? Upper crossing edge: 725.0 min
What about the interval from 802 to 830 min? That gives 827.0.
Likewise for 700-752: 751.0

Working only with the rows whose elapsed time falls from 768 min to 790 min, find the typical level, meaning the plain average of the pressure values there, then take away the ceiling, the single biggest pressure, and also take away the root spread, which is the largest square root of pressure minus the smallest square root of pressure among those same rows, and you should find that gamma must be -16.2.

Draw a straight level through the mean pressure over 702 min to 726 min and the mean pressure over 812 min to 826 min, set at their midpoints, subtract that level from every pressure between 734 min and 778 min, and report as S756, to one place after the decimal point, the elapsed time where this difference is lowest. 763.0 min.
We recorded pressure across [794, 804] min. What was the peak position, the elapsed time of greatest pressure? 799.0 min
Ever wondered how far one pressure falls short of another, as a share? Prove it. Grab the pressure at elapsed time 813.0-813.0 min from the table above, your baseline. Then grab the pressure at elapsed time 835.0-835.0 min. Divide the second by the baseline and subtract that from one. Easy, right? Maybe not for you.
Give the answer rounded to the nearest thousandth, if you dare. 0.023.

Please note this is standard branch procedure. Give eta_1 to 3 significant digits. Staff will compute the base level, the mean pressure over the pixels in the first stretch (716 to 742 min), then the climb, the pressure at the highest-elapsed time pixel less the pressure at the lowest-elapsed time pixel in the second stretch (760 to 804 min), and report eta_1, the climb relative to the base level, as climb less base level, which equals -161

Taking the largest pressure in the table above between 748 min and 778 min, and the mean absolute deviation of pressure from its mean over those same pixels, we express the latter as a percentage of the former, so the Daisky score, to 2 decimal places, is 2.07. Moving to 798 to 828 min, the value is 2.20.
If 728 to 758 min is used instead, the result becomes 1.96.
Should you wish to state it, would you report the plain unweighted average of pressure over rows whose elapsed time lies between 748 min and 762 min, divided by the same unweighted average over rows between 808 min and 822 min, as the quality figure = 0.965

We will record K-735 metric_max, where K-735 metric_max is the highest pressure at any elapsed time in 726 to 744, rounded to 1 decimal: 177.9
